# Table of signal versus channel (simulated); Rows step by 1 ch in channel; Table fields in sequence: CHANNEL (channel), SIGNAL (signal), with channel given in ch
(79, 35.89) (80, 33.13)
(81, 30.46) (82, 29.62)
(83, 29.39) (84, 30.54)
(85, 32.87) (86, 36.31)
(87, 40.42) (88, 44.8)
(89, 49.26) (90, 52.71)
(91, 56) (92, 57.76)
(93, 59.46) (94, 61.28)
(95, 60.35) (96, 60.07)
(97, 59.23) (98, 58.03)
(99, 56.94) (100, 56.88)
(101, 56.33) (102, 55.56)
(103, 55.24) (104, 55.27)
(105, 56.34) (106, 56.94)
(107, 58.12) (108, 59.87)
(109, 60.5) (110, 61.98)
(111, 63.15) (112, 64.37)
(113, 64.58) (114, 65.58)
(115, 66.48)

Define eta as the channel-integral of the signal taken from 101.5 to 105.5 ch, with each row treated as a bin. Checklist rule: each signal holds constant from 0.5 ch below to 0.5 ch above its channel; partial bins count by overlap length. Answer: 222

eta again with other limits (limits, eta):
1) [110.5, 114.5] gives 258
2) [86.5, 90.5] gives 187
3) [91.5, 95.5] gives 239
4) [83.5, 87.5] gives 140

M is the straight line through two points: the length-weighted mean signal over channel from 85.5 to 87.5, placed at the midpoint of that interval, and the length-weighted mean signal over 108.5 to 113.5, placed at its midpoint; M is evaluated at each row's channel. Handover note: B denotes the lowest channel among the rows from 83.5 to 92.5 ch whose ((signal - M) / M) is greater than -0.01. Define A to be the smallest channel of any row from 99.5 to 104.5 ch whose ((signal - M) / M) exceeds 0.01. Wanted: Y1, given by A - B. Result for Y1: 13 ch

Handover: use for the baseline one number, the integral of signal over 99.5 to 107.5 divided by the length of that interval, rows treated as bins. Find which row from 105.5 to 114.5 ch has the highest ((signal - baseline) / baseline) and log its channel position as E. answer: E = 114 ch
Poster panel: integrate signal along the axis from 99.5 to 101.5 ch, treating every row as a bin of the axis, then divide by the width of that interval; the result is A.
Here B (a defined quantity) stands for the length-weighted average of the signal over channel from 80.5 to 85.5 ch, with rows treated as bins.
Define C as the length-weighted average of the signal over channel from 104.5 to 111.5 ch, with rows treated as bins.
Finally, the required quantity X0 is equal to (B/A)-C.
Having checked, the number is -59.0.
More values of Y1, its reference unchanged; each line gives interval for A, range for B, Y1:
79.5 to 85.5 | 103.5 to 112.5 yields -25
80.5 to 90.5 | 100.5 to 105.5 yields -14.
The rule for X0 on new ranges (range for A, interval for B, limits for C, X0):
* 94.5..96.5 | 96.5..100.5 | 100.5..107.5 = -55.3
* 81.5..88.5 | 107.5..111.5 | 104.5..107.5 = -55.4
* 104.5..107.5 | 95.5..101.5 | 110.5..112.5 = -62.7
